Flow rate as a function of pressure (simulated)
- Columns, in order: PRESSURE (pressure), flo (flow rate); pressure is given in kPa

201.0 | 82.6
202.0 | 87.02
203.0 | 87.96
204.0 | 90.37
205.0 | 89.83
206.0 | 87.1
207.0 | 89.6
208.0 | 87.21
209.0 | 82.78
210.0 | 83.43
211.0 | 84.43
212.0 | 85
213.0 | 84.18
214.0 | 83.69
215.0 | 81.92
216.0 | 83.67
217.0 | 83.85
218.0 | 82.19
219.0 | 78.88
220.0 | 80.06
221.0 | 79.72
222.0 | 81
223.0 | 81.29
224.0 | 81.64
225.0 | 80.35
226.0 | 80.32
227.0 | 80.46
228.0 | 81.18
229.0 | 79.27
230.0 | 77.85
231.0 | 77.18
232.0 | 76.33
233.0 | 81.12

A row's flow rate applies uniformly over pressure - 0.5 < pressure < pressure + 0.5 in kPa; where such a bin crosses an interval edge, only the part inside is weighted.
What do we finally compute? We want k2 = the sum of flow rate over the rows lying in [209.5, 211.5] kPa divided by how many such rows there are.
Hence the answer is 84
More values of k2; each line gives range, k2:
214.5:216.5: 83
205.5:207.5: 88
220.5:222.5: 80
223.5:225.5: 81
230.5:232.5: 77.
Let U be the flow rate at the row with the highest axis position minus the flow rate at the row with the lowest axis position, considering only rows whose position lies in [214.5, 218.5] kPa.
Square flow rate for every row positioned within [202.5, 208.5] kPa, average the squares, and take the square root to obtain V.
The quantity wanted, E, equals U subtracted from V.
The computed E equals 88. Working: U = 0.3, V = 88.7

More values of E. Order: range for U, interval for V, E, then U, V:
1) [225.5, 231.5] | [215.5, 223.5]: 84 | -3.1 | 81.4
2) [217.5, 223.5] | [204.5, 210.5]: 88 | -0.9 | 86.7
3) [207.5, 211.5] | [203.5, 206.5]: 92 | -2.8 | 89.1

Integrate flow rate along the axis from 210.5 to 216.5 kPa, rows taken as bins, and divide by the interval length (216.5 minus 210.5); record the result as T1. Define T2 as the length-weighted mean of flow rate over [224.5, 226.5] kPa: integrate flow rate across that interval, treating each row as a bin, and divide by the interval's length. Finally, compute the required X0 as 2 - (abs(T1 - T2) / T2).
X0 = 1.96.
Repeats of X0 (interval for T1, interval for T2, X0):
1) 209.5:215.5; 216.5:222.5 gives 1.97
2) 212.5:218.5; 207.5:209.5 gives 1.98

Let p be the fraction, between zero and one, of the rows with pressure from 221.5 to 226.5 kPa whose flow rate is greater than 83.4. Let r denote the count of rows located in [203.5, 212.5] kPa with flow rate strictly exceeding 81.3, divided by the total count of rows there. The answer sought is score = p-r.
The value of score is -1.0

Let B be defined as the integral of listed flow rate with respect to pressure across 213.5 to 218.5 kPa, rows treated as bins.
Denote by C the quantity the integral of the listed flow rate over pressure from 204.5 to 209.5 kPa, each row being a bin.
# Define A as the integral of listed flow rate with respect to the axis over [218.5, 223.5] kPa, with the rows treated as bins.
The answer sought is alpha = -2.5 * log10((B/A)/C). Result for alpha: 6.56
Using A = 401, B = 415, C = 437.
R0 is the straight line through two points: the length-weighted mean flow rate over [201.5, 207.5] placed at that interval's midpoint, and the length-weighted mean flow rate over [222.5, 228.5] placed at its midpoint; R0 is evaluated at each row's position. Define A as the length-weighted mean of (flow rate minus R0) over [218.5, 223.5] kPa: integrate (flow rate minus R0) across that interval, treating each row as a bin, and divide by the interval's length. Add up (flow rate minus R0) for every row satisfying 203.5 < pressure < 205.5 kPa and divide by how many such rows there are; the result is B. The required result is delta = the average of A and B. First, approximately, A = -2.3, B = 1.5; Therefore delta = -0.45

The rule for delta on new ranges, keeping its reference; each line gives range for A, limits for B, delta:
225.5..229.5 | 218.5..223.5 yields -1.09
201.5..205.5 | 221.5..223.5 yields -0.53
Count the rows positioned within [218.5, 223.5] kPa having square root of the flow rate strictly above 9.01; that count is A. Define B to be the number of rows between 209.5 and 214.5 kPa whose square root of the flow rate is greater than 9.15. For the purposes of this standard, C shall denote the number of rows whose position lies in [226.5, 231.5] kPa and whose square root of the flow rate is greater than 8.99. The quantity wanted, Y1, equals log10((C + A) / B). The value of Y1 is -0.18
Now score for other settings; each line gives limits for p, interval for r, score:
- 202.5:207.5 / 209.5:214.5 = 0.0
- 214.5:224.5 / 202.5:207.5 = -0.8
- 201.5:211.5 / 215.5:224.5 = 0.5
